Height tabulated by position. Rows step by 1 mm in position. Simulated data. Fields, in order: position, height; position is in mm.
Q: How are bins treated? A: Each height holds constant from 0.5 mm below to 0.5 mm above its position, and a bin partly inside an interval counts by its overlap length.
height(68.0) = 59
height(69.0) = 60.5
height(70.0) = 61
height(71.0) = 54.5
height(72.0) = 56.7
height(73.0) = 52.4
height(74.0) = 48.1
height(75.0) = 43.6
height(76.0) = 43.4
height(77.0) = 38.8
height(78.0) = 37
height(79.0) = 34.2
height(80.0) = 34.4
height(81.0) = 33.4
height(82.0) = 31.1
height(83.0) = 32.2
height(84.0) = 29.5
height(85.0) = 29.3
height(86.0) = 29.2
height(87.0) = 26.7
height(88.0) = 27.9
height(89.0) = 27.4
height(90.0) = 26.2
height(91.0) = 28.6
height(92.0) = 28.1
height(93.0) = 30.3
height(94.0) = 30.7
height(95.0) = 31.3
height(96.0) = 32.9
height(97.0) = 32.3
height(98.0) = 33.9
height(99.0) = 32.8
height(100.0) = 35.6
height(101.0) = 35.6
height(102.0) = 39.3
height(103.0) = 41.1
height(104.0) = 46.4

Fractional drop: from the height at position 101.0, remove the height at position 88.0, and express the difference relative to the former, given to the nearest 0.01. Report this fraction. 0.22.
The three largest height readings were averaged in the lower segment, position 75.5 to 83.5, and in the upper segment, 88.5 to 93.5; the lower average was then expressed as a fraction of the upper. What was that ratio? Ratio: 1.37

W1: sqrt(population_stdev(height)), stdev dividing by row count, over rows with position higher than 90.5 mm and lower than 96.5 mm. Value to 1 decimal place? 1.3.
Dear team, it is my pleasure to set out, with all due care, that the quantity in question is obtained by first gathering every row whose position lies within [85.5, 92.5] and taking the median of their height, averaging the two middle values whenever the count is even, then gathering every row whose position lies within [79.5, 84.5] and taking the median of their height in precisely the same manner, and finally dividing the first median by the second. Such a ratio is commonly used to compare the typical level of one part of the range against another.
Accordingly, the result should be 0.87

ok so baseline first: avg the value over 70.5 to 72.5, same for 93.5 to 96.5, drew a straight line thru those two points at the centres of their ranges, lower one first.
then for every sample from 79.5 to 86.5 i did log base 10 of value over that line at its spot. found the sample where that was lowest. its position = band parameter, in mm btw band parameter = 84.0 mm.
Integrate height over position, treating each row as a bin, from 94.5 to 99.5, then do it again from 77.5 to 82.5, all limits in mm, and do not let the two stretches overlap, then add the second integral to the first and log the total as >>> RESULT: 333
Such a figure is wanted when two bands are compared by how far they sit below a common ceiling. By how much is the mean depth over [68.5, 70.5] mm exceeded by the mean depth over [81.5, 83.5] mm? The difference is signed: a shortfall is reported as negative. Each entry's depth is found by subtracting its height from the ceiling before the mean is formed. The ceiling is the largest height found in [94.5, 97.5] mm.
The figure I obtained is 29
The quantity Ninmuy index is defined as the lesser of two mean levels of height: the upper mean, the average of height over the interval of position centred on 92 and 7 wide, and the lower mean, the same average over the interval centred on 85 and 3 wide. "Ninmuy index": 28.9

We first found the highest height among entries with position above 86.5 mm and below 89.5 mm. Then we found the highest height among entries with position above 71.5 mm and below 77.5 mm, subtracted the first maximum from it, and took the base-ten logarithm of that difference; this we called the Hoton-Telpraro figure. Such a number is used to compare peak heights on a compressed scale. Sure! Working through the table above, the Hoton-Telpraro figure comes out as 1.5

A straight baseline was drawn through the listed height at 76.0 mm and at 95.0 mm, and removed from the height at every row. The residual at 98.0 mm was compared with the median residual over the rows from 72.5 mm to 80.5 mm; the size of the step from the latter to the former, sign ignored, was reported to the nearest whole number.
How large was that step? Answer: 7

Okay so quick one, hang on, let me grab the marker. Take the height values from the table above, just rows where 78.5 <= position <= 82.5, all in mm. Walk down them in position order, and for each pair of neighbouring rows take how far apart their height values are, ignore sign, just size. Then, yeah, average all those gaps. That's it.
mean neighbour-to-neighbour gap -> 1.2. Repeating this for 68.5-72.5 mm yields 3.1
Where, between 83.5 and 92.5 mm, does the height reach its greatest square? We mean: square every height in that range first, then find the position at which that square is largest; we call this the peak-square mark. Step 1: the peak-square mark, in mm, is 84.0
